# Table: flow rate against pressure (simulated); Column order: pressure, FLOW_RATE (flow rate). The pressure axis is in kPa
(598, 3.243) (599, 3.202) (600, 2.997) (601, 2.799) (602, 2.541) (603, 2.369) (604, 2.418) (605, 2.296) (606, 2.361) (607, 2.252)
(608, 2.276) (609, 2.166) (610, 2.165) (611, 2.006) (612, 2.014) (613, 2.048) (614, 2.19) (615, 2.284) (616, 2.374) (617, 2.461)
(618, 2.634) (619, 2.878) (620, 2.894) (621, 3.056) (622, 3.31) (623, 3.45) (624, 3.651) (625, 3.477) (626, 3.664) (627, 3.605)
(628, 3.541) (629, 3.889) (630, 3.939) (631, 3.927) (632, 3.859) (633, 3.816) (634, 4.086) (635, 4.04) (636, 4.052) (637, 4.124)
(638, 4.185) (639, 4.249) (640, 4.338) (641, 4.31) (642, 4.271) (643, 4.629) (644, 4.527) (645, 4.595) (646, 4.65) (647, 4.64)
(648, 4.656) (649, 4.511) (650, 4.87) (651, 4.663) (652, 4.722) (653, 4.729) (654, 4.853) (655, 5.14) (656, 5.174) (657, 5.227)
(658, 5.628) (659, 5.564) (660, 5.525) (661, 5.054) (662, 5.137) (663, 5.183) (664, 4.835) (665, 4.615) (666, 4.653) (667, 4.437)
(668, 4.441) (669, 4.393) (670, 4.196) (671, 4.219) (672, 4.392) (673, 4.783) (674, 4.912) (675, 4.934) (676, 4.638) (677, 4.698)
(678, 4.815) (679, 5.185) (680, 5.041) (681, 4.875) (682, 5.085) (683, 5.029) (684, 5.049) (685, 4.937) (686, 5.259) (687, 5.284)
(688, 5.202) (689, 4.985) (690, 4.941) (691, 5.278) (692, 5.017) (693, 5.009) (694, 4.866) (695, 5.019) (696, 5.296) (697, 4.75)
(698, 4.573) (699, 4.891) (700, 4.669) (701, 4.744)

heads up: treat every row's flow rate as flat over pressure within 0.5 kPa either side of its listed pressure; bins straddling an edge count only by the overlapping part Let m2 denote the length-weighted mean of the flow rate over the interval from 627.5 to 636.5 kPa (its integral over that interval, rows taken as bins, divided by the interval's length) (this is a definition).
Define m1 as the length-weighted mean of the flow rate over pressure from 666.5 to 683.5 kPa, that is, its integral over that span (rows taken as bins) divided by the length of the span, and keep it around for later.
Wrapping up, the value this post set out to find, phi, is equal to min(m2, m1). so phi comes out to 3.9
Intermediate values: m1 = 4.7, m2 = 3.9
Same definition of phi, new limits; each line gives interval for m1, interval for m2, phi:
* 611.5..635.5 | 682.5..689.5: 3.2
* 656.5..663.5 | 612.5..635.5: 3.3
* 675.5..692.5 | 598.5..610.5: 2.5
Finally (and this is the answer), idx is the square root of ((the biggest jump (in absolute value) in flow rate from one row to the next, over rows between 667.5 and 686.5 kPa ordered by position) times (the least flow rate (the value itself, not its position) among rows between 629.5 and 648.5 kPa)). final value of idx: 1.22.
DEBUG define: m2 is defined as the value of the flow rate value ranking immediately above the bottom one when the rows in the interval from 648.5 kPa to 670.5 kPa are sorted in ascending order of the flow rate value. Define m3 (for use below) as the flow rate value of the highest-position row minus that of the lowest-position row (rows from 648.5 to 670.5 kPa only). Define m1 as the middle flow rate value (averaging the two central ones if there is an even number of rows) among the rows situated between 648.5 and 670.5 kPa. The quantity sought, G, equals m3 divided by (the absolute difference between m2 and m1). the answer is -0.7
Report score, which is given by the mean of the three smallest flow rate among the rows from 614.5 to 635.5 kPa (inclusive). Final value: 2.4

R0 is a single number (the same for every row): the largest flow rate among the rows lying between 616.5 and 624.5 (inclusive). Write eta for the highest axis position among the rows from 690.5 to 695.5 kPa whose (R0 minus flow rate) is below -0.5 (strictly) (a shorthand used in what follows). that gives 695 kPa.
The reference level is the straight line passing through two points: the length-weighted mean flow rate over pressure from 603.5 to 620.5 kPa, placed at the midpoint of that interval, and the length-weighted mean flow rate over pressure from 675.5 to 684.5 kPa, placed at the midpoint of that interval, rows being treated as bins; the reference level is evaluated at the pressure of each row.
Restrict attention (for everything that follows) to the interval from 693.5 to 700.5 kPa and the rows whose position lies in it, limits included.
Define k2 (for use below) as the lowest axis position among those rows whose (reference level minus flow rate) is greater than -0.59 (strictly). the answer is 694 kPa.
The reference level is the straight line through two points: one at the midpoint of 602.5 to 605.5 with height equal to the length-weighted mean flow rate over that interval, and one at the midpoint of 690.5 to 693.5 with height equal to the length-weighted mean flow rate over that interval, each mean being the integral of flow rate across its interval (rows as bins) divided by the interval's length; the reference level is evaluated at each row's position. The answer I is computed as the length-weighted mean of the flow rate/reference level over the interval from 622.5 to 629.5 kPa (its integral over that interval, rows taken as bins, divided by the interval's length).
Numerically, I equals 1.19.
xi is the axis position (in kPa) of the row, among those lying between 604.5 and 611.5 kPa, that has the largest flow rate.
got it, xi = 606 kPa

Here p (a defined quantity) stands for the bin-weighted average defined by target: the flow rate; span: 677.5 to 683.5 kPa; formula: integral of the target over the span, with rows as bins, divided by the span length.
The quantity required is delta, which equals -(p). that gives -5.0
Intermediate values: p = 5.0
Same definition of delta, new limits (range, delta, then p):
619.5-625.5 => -3.3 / 3.3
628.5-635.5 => -3.9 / 3.9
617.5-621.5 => -2.9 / 2.9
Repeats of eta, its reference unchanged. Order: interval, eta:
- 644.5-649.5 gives 649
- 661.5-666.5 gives 666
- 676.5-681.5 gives 681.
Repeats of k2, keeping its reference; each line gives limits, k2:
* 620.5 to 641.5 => 621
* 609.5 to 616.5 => 610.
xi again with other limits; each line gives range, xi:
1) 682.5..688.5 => 687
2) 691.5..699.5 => 696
